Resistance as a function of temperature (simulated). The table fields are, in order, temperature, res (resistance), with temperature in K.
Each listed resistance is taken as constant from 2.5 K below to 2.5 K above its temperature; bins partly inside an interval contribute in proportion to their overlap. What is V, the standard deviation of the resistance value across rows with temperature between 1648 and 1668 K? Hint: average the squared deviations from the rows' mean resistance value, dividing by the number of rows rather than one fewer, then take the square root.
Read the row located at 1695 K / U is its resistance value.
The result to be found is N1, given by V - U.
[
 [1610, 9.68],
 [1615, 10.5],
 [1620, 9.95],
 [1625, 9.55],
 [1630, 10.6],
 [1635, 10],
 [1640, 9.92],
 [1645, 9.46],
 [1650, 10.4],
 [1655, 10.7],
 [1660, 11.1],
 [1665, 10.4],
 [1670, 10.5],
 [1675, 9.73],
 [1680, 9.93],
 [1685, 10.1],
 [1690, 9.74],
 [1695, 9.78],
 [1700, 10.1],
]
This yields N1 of -9.5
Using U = 9.78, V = 0.287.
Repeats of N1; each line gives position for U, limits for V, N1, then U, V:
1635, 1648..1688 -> -9.6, 10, 0.409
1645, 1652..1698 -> -9.0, 9.46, 0.457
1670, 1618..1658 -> -10.1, 10.5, 0.429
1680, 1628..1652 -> -9.5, 9.93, 0.397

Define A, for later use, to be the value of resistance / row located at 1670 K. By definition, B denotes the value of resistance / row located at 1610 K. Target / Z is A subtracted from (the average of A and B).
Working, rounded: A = 10.5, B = 9.68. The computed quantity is -0.41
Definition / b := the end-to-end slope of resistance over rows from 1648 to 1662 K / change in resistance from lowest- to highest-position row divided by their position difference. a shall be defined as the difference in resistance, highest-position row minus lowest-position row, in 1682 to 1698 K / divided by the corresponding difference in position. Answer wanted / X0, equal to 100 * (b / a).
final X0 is -219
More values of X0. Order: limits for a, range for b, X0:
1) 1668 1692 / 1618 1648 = 52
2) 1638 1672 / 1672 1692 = 3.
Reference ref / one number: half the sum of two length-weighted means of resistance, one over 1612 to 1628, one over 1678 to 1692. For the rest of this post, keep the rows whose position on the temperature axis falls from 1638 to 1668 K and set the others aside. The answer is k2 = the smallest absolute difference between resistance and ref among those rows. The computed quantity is 0.049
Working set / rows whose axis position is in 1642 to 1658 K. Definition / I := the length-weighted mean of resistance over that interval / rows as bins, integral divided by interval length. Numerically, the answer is 10.21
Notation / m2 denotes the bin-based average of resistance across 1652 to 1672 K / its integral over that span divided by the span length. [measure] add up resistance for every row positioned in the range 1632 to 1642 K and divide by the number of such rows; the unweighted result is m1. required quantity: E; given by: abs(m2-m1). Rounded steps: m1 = 10.0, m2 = 10.7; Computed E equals 0.7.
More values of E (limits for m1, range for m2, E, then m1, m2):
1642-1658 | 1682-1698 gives 0.3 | 10.2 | 9.9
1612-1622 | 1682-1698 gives 0.3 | 10.2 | 9.9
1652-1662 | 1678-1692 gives 1.0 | 10.9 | 9.9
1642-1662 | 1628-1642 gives 0.2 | 10.4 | 10.2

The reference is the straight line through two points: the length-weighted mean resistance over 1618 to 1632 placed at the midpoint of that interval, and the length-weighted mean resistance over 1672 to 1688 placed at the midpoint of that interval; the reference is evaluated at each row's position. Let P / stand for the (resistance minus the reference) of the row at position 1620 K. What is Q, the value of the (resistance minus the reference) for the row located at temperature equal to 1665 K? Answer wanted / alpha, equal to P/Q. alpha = -0.17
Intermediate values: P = -0.07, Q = 0.4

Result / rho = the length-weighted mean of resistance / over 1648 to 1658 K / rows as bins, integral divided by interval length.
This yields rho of 10.6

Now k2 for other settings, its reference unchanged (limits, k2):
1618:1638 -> 0.019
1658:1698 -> 0.039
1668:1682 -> 0.039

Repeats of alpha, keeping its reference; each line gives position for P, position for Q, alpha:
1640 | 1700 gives -0.37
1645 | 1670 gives -0.95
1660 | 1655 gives 1.56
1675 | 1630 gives -0.36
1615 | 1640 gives -6.40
